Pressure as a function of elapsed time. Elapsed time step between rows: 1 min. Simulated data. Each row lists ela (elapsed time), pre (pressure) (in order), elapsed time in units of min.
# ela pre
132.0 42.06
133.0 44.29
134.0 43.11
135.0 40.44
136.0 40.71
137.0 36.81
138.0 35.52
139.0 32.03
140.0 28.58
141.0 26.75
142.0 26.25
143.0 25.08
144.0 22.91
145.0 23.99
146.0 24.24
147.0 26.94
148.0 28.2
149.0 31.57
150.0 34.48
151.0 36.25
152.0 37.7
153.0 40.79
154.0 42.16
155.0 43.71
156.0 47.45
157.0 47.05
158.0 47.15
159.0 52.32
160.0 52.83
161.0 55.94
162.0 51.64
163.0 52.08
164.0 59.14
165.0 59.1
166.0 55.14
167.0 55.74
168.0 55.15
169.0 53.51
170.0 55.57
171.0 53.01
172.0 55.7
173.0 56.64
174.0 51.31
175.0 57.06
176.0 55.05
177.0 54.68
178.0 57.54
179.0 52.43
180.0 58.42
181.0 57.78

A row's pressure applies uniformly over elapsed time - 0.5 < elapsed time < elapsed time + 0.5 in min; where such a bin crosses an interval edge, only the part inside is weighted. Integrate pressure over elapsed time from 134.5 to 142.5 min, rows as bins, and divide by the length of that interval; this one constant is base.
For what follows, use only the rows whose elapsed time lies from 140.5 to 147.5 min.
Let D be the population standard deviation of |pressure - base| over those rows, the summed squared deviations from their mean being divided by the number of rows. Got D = 1.4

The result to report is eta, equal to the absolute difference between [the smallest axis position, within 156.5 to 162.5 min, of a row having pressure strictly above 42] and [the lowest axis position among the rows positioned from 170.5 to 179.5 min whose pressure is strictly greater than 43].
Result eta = 14 min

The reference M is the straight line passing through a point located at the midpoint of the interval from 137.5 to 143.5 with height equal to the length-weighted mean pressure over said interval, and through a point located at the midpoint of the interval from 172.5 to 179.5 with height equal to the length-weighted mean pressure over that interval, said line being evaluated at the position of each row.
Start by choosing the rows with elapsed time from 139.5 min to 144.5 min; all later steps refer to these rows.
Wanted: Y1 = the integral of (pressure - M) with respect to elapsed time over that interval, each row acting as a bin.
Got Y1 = -21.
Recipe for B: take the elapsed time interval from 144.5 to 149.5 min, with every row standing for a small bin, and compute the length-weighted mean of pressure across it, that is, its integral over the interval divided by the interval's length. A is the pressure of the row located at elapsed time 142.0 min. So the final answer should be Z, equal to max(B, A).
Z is 27.0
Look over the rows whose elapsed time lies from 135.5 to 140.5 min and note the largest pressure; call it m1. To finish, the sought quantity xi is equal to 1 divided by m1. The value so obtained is 0.025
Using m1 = 40.71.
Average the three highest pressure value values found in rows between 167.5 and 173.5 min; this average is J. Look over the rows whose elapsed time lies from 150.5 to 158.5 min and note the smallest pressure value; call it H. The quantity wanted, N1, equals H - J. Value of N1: -20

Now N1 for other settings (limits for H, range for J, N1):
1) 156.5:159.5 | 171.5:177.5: -9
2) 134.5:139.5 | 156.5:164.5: -24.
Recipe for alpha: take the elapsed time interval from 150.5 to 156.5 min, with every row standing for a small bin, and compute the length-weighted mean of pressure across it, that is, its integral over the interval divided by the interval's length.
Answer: 41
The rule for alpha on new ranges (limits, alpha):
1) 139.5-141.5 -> 28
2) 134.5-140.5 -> 36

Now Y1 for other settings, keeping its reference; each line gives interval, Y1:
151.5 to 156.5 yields 17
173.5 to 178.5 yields 1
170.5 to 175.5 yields 10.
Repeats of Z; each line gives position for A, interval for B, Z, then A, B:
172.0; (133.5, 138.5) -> 55.7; 55.7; 39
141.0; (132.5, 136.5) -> 42.1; 26.75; 42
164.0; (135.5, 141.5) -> 59.1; 59.14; 33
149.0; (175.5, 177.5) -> 54.9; 31.57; 55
